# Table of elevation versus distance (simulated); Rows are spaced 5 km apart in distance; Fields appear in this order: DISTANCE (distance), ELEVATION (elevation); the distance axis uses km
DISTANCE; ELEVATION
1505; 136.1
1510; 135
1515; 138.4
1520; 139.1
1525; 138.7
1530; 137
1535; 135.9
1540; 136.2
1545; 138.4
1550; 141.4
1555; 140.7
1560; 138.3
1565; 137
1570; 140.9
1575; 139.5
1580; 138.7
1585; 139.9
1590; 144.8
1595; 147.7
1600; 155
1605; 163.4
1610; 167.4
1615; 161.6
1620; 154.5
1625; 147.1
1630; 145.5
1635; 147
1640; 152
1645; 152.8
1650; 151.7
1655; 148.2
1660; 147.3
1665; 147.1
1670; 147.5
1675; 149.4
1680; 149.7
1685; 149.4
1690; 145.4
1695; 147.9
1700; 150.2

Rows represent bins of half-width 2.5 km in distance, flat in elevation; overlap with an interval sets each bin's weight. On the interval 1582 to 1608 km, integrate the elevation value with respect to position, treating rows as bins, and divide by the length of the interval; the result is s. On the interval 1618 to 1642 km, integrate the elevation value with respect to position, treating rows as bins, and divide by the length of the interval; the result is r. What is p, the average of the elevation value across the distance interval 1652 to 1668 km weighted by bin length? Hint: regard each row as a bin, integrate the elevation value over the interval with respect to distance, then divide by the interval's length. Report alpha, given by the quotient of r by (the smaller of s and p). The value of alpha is 1.01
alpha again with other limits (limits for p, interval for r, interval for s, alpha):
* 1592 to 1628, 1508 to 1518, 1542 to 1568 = 0.98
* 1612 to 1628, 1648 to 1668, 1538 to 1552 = 1.07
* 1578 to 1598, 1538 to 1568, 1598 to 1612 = 0.97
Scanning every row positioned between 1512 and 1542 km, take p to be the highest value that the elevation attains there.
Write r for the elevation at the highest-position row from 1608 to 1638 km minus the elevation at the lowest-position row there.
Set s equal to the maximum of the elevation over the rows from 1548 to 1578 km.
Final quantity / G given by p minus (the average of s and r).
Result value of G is 79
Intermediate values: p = 139.1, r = -20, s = 141.4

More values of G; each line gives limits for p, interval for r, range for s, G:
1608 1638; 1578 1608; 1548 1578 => 84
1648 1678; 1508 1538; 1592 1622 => 68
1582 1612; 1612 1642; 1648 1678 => 96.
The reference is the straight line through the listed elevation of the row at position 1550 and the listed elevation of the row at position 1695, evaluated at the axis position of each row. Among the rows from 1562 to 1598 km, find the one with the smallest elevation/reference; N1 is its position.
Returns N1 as 1565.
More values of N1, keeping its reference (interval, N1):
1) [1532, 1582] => 1565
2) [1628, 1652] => 1630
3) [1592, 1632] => 1630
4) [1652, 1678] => 1665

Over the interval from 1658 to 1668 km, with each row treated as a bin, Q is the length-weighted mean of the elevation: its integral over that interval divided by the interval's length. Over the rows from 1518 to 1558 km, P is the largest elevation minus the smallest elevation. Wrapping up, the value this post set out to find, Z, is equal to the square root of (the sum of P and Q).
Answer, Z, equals 12.36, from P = 5.5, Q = 147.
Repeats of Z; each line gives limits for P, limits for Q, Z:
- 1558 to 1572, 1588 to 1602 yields 12.37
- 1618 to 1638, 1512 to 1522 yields 12.15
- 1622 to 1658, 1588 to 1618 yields 12.81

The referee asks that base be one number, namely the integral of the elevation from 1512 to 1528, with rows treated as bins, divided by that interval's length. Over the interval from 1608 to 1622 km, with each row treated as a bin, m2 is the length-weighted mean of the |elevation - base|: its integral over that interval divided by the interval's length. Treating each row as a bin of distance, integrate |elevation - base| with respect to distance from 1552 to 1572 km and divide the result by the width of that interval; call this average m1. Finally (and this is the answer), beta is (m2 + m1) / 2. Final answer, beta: 12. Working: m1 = 2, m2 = 23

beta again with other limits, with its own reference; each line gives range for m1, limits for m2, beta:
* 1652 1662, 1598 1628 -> 14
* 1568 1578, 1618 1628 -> 7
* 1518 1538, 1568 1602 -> 3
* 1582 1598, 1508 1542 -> 4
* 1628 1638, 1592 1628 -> 13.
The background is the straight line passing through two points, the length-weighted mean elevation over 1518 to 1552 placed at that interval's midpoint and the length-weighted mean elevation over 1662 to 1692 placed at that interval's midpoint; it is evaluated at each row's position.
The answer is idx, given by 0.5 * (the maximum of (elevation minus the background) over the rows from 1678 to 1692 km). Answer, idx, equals 1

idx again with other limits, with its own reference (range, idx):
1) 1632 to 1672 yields 3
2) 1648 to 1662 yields 3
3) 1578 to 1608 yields 10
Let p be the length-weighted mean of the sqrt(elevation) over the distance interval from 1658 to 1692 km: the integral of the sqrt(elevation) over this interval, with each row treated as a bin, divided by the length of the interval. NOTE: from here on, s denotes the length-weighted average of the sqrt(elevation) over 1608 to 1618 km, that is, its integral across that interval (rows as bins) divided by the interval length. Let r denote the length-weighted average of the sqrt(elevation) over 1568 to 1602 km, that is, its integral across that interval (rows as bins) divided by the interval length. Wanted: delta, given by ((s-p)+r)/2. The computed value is 6.3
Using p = 12.2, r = 12.0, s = 12.80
